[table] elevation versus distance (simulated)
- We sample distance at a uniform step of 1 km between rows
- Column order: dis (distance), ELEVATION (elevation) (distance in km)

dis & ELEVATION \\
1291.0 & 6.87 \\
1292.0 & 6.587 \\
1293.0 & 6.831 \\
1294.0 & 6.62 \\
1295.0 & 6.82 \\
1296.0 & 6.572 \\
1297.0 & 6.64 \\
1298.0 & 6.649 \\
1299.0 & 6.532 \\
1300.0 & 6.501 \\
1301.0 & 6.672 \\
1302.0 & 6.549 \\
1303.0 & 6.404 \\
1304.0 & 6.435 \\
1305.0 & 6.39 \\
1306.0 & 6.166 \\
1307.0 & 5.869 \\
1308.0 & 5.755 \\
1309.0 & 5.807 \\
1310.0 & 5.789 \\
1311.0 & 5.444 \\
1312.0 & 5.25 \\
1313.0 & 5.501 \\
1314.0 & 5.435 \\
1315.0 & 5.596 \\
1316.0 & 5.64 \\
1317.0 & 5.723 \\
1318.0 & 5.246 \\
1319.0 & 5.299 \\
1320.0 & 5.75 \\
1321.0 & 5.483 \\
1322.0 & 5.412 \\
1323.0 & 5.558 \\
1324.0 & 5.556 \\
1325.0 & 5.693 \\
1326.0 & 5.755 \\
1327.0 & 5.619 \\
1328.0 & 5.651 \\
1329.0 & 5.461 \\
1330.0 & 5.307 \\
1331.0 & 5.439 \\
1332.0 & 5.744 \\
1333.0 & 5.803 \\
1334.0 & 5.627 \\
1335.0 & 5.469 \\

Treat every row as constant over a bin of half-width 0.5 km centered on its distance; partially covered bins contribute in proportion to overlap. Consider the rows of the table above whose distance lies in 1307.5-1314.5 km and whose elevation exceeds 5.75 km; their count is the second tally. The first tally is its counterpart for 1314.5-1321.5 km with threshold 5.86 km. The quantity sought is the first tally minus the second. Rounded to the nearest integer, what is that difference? -3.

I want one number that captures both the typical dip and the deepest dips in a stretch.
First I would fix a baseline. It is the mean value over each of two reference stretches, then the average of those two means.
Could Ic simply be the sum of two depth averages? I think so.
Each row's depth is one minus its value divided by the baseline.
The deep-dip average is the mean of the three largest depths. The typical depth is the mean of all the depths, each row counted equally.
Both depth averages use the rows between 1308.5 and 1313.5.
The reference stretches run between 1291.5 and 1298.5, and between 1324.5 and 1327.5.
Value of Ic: 0.23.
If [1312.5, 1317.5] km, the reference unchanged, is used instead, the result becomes 0.21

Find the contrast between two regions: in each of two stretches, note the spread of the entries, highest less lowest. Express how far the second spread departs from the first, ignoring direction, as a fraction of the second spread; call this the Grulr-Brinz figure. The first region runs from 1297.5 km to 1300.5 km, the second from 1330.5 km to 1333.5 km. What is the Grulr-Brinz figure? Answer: 0.59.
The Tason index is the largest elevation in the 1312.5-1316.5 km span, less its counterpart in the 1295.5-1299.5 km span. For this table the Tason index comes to -1.01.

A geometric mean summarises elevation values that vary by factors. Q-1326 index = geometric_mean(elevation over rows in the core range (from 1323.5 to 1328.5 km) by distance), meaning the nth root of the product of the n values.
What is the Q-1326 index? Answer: 5.65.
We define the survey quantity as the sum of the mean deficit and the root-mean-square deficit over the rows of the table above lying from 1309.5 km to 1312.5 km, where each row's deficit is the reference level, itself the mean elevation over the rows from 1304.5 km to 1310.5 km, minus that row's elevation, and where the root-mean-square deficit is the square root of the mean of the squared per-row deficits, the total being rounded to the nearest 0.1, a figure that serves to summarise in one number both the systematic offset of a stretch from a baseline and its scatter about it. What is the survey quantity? 1.0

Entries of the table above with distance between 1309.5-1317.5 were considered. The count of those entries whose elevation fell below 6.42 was 8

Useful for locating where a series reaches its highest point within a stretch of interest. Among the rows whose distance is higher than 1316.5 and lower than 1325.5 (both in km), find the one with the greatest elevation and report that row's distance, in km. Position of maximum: 1320.0 km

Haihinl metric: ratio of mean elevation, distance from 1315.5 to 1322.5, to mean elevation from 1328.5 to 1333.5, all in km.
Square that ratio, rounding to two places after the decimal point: 0.98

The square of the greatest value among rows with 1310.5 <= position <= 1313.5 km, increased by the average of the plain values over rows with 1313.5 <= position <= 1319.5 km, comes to 35.8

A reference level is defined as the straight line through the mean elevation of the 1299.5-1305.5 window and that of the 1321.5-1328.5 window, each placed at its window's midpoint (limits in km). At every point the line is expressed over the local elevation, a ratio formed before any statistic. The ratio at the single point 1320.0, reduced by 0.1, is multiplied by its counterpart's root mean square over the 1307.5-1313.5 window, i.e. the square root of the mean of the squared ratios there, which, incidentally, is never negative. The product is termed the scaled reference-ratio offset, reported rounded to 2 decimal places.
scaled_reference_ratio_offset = 1.01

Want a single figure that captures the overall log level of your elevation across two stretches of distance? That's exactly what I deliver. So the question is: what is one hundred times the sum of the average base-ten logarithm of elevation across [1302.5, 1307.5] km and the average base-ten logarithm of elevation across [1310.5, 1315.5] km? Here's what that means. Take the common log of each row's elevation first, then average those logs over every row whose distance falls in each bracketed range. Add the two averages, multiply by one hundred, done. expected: 153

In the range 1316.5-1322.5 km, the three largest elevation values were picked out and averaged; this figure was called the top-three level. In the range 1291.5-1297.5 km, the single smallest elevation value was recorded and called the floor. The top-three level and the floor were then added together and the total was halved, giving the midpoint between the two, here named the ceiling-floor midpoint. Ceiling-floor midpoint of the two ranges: 6.11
